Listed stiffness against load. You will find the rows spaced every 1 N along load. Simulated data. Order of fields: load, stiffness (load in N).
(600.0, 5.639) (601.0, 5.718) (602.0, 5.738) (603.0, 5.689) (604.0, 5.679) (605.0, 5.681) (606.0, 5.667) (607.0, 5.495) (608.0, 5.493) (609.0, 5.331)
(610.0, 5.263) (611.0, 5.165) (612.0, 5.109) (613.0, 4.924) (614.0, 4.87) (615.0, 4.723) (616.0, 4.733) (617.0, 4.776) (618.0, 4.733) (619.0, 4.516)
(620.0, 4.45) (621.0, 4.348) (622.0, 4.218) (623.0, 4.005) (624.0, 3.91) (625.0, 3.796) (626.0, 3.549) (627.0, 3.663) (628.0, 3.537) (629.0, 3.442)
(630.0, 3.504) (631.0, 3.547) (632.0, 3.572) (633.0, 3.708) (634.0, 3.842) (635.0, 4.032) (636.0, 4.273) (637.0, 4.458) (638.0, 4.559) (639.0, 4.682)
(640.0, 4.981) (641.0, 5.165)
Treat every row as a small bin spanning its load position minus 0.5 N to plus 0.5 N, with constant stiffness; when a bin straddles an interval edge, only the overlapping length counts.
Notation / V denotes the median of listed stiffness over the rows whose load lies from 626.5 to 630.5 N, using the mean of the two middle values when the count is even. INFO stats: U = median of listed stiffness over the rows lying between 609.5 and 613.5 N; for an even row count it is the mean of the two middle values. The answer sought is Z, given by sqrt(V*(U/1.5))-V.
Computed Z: 0.0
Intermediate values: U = 5.1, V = 3.5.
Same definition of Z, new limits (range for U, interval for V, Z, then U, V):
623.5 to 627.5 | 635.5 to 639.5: -1.2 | 3.7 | 4.5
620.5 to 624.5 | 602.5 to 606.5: -1.7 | 4.1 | 5.7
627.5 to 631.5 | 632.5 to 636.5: -0.9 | 3.5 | 3.9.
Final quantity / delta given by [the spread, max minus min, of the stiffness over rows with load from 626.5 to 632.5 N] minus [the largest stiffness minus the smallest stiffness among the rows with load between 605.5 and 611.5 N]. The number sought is -0.28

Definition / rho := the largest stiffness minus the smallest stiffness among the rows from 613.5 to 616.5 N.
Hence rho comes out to 0.15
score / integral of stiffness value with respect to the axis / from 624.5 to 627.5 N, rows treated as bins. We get 11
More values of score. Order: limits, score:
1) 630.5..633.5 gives 11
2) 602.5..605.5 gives 17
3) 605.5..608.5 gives 17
